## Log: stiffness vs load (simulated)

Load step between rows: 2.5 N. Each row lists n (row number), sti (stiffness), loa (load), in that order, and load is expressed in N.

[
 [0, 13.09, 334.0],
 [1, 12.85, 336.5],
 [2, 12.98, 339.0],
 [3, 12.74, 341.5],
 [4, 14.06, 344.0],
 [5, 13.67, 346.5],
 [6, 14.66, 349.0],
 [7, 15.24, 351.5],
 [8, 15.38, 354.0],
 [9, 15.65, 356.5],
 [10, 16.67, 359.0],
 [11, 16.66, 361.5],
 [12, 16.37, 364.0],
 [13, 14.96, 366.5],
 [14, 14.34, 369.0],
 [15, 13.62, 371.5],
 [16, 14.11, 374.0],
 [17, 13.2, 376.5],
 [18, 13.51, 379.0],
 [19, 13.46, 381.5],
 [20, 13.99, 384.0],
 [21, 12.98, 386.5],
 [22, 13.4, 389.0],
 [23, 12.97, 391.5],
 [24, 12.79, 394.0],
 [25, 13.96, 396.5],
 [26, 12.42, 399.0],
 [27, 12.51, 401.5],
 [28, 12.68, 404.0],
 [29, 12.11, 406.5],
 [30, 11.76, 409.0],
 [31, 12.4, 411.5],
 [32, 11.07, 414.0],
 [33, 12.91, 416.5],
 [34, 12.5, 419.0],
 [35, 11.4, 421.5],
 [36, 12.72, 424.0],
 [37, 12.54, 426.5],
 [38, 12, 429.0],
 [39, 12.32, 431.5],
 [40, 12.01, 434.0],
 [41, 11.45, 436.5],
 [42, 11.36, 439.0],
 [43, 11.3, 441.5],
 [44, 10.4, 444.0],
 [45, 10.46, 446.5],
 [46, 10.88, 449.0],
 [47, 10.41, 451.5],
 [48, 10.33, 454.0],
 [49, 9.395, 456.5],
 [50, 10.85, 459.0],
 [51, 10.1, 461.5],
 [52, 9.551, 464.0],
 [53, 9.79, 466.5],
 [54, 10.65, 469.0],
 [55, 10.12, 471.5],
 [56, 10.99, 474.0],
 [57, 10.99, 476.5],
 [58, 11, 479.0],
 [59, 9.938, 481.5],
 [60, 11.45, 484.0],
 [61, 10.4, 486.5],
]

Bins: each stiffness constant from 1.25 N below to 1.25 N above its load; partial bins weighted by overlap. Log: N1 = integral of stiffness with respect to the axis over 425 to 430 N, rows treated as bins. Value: 62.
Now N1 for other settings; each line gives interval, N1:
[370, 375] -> 69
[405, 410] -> 60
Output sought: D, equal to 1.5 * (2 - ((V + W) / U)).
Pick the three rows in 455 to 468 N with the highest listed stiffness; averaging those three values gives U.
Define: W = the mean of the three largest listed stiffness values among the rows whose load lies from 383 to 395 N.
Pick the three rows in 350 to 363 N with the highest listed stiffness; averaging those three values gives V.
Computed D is -1.4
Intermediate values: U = 10.2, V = 16.3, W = 13.5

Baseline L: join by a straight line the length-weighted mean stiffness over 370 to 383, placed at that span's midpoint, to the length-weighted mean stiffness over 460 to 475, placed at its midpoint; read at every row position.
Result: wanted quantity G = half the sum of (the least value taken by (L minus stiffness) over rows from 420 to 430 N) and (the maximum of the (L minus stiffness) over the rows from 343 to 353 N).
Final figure 0.1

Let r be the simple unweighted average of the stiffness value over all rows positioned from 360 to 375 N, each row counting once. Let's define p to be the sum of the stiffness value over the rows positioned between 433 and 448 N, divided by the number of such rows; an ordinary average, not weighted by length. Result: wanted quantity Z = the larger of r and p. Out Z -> 15.0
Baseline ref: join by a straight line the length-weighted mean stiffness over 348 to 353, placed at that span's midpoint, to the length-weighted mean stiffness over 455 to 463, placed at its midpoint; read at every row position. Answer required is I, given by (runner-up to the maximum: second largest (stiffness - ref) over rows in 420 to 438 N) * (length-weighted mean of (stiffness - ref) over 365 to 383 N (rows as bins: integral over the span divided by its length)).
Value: -0.01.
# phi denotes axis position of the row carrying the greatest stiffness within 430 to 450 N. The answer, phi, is 431.5 N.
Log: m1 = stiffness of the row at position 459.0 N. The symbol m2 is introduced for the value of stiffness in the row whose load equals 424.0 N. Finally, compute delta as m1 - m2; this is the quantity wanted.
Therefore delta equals -2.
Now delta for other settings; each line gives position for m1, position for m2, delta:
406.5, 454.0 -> 2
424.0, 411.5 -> 0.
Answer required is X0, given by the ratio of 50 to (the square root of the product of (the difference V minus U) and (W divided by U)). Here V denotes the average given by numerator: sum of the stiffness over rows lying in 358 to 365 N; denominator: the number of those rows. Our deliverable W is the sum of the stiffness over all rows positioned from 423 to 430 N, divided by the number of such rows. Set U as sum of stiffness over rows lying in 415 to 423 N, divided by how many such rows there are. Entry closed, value 24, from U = 12.3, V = 16.6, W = 12.4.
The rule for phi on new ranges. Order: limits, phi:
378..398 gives 384.0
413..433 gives 416.5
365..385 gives 366.5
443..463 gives 449.0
